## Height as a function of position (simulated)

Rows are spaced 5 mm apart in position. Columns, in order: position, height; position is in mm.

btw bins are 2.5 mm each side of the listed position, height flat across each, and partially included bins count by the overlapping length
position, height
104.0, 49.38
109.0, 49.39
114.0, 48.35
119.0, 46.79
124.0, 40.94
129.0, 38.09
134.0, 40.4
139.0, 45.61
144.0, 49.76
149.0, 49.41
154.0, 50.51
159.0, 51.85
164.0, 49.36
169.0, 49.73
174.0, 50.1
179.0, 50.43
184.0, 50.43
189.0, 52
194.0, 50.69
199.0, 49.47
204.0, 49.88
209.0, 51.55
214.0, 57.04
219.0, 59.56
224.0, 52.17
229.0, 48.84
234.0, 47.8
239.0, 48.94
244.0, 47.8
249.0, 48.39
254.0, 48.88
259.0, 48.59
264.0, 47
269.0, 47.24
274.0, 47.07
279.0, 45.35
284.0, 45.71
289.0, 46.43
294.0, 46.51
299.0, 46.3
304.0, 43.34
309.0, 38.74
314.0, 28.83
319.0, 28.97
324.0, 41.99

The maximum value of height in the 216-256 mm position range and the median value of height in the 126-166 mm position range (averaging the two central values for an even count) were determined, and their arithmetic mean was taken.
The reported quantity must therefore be 54.5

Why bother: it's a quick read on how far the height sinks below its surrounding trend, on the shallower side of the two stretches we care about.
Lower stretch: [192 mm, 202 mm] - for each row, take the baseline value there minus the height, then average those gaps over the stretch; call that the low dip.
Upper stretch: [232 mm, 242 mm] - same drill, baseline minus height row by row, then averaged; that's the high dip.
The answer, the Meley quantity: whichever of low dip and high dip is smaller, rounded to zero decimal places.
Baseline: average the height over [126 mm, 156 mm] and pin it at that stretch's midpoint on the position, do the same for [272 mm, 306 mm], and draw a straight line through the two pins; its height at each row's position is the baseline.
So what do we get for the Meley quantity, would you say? -4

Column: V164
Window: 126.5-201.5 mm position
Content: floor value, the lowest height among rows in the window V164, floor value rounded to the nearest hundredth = 38.09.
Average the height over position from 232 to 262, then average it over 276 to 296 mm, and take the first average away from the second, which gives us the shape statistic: -2.4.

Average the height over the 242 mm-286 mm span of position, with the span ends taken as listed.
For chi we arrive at 47.3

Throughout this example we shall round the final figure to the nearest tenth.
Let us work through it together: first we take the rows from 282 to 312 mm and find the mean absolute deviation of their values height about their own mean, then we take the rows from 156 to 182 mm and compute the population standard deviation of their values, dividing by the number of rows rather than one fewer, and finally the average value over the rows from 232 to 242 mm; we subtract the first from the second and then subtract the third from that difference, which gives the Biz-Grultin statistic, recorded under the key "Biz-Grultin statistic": -49.8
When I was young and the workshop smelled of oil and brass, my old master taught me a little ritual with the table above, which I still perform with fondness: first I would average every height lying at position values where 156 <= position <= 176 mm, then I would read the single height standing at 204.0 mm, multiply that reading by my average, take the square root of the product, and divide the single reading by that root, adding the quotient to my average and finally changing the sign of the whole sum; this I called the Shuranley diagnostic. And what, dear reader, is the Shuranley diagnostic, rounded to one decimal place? -51.3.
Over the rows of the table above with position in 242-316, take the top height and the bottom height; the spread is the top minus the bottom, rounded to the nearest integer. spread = 20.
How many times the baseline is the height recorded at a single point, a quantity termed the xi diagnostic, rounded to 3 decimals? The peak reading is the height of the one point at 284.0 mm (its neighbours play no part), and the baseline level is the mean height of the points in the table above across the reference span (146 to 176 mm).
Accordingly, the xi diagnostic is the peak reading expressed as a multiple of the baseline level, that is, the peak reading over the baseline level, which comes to 0.911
